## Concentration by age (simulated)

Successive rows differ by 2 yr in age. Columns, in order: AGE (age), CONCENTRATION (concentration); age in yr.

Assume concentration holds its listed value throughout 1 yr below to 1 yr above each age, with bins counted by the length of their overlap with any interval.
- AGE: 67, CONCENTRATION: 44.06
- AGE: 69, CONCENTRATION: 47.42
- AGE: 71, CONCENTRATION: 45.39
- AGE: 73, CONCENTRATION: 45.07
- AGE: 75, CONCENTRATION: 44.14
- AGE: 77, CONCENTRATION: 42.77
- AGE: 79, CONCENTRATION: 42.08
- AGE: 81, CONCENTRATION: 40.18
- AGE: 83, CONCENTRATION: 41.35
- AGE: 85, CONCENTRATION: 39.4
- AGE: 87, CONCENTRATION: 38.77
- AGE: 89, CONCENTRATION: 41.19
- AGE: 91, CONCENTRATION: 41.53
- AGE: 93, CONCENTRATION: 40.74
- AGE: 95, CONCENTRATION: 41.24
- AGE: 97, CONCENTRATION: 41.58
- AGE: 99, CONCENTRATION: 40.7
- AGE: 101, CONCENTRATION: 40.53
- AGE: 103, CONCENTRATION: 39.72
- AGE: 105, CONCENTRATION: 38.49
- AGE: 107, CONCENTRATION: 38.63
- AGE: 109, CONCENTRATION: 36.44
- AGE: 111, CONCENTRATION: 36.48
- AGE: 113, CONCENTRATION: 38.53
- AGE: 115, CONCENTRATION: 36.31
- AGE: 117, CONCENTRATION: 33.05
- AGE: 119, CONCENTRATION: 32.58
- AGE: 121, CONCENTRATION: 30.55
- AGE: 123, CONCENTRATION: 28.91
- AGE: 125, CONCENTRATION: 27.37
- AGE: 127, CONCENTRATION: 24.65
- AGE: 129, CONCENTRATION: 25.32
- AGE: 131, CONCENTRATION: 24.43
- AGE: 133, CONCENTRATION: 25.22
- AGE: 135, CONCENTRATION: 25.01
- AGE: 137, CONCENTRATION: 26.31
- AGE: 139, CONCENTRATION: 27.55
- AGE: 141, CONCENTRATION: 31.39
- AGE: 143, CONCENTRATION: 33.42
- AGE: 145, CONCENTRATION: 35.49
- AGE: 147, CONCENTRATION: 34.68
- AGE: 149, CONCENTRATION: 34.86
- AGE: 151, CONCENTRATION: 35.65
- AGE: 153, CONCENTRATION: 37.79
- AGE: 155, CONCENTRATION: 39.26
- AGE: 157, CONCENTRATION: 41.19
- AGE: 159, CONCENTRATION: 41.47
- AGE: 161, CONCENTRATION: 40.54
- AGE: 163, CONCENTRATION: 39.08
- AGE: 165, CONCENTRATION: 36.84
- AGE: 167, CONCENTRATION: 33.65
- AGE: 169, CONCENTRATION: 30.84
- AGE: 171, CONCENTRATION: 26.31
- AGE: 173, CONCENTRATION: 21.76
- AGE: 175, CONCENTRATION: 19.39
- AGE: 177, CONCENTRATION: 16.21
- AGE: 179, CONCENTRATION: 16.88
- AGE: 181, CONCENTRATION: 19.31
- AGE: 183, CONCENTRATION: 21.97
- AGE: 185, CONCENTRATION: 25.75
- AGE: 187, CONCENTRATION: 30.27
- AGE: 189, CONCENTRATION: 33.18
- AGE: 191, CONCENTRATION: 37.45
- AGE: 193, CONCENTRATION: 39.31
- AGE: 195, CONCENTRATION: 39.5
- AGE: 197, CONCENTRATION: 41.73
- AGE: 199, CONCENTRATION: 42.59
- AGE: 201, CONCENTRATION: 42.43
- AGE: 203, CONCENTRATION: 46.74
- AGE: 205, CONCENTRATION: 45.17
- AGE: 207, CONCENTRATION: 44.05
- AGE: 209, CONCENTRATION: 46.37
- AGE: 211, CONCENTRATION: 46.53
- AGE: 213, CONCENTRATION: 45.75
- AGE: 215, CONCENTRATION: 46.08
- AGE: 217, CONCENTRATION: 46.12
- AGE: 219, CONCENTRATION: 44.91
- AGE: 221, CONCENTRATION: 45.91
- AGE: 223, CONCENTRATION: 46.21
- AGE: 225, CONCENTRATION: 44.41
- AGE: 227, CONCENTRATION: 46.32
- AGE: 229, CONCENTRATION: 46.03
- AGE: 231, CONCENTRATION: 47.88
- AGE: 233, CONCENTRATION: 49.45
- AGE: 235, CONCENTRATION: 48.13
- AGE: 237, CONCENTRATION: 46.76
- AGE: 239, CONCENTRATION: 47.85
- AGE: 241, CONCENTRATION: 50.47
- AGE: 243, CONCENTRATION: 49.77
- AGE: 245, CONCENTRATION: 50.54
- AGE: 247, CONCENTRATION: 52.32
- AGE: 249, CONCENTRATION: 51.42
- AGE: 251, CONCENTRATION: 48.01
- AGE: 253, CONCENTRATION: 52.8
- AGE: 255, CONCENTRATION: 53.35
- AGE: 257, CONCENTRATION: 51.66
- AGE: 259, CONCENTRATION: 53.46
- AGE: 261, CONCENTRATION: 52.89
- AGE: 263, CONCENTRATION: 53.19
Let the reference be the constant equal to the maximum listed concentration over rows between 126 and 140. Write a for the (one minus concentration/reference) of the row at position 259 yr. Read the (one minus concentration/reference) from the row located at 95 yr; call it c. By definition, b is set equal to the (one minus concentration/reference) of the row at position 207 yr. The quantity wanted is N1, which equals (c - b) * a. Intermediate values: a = -0.9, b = -0.60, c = -0.50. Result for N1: -0.10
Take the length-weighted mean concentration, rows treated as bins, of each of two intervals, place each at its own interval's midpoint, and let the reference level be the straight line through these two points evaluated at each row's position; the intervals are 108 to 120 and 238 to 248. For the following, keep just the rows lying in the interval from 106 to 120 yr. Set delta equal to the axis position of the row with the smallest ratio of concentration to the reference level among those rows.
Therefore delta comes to 119 yr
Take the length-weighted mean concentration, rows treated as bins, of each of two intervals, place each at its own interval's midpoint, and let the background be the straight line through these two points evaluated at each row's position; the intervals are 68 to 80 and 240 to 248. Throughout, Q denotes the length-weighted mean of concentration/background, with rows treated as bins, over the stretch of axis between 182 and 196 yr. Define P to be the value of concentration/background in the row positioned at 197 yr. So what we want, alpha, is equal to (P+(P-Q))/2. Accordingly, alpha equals 0.52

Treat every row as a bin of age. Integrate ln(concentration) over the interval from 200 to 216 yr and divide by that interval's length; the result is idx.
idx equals 3.81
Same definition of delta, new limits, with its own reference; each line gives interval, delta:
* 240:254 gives 251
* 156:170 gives 169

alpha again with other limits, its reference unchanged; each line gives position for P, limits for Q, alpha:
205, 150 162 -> 0.50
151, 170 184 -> 0.54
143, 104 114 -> 0.30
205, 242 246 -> 0.42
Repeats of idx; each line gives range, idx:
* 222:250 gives 3.88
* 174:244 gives 3.65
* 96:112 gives 3.66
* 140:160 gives 3.59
